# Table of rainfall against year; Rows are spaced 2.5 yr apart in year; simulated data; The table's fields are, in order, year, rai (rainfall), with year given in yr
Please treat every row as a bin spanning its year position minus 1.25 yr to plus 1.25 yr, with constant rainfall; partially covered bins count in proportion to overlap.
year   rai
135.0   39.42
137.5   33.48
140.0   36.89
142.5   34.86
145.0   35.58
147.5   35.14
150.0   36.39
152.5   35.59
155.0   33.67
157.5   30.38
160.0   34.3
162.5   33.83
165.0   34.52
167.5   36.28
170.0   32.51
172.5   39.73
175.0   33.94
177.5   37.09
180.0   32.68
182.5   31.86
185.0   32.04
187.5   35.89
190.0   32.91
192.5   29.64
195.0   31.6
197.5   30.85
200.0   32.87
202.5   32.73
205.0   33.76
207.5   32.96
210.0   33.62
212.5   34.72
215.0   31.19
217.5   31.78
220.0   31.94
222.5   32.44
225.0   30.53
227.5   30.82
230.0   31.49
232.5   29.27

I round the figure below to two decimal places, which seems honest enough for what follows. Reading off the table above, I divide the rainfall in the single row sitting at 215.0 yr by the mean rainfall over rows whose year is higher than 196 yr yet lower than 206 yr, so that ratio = 0.96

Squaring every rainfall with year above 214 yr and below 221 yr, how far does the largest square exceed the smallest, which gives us 47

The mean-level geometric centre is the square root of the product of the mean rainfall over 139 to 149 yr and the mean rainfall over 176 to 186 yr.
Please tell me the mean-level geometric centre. 34.5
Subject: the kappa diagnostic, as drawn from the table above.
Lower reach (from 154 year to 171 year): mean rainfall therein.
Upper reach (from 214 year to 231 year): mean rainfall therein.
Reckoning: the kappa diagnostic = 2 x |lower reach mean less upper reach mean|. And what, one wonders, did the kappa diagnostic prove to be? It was 4.4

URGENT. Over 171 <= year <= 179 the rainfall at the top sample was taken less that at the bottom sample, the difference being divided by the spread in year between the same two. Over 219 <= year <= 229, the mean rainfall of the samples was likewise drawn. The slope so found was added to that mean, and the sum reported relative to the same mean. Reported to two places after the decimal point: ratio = 0.98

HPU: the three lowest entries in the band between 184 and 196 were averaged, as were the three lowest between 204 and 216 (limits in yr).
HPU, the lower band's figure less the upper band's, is -1.50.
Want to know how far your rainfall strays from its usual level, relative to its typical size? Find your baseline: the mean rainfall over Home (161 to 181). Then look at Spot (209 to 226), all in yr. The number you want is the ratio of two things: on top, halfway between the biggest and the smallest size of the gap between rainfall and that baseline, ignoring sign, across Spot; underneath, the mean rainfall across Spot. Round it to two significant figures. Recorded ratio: 0.076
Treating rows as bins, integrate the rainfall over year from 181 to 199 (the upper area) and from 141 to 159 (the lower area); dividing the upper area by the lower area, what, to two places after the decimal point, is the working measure 0.93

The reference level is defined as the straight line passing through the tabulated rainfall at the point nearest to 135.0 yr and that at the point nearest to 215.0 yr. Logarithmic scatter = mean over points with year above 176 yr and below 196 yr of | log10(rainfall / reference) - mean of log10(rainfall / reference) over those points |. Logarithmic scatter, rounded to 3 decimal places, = 0.021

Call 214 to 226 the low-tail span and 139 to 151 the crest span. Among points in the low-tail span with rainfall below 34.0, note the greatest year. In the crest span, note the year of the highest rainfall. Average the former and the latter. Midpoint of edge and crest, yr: 182.5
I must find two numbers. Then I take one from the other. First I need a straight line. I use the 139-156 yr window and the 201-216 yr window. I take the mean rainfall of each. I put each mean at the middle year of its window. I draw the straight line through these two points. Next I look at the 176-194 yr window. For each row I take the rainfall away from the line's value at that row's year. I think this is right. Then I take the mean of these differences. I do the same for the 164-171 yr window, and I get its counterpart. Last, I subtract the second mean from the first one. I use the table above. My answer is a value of 1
